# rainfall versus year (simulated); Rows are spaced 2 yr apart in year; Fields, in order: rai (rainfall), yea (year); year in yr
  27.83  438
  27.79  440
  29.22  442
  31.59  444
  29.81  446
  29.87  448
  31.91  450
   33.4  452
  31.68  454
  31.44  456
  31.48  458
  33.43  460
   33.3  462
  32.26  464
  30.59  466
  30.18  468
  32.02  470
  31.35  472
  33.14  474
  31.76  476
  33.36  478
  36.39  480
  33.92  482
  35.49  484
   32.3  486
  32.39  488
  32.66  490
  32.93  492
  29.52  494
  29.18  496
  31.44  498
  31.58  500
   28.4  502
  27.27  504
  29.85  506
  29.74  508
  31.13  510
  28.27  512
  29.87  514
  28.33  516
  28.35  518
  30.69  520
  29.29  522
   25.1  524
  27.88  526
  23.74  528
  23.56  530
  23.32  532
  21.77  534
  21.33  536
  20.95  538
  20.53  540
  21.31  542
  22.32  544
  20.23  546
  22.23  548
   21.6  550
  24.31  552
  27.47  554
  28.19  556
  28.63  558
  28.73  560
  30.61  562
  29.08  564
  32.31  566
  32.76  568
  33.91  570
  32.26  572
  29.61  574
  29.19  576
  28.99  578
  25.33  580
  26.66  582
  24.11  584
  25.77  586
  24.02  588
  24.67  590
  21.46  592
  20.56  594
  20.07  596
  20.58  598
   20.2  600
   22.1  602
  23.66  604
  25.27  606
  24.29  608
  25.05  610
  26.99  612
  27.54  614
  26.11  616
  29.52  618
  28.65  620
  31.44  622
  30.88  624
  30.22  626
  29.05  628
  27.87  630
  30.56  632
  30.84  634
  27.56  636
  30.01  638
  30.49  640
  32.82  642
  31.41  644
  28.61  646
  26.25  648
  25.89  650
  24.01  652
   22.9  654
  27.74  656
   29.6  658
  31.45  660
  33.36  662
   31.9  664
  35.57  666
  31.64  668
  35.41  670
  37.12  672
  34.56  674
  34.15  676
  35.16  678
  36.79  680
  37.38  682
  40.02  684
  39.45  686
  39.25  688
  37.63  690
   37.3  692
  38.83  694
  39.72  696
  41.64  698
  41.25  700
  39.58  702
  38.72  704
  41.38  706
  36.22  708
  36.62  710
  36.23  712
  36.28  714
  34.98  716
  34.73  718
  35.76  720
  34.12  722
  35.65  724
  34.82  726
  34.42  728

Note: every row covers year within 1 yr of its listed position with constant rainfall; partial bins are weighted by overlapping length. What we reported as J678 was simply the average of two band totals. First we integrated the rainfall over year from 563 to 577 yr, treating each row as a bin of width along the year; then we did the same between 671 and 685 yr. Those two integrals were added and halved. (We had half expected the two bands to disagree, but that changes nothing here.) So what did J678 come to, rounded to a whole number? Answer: 474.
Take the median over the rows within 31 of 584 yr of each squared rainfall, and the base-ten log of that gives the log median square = 2.85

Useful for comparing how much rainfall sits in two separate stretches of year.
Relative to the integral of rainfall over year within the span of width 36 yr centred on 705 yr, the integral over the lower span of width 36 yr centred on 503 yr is 0.80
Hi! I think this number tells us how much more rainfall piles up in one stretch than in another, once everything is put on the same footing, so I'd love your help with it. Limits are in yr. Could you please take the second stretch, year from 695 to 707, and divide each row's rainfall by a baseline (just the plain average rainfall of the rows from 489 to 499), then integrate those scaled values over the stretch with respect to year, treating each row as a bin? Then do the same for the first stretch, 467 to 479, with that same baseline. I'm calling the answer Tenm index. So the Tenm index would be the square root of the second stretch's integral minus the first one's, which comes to 1.80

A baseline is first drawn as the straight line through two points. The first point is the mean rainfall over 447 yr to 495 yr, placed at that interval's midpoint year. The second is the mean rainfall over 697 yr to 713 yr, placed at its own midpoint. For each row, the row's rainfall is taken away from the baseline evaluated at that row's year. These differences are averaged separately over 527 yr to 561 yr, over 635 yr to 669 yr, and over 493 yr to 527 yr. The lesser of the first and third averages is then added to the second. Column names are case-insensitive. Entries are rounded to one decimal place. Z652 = 12.3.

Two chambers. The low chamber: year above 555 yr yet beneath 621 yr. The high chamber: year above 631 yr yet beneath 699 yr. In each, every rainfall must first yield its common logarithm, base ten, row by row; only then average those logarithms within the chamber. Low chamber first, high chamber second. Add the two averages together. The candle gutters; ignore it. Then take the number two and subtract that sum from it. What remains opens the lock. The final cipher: -0.94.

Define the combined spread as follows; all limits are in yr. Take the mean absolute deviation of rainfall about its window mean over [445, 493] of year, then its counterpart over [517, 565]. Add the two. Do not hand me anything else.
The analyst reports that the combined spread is 4.4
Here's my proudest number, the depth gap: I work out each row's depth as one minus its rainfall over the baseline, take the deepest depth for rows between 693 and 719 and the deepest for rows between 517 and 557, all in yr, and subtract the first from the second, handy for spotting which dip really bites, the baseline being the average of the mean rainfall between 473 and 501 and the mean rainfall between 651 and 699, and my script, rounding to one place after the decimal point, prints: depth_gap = 0.4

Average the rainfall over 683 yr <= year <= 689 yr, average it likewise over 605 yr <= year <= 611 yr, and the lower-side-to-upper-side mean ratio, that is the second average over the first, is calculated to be 0.63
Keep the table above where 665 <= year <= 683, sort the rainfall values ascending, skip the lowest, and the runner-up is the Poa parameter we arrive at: 34.15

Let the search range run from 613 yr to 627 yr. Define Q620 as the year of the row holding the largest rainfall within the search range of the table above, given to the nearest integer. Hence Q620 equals 622 yr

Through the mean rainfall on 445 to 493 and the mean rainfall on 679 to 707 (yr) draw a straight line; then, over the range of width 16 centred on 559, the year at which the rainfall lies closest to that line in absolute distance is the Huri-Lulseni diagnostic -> 566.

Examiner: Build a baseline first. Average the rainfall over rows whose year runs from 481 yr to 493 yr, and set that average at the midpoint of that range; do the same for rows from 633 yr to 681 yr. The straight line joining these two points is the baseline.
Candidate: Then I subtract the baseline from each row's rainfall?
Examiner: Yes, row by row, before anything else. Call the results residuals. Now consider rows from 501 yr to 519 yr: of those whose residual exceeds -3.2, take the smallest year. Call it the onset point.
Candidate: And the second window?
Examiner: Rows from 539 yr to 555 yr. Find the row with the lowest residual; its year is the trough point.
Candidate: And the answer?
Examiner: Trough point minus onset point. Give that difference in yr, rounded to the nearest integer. 40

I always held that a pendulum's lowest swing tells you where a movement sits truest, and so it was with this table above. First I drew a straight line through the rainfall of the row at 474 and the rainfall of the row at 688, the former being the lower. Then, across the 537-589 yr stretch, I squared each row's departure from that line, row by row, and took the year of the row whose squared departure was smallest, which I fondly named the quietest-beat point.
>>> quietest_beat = 570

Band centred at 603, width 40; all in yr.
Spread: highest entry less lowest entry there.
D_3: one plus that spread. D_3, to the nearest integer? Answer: 12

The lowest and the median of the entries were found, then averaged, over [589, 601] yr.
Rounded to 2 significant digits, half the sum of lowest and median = 20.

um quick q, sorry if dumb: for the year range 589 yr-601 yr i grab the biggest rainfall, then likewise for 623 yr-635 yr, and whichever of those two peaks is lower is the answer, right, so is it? 25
